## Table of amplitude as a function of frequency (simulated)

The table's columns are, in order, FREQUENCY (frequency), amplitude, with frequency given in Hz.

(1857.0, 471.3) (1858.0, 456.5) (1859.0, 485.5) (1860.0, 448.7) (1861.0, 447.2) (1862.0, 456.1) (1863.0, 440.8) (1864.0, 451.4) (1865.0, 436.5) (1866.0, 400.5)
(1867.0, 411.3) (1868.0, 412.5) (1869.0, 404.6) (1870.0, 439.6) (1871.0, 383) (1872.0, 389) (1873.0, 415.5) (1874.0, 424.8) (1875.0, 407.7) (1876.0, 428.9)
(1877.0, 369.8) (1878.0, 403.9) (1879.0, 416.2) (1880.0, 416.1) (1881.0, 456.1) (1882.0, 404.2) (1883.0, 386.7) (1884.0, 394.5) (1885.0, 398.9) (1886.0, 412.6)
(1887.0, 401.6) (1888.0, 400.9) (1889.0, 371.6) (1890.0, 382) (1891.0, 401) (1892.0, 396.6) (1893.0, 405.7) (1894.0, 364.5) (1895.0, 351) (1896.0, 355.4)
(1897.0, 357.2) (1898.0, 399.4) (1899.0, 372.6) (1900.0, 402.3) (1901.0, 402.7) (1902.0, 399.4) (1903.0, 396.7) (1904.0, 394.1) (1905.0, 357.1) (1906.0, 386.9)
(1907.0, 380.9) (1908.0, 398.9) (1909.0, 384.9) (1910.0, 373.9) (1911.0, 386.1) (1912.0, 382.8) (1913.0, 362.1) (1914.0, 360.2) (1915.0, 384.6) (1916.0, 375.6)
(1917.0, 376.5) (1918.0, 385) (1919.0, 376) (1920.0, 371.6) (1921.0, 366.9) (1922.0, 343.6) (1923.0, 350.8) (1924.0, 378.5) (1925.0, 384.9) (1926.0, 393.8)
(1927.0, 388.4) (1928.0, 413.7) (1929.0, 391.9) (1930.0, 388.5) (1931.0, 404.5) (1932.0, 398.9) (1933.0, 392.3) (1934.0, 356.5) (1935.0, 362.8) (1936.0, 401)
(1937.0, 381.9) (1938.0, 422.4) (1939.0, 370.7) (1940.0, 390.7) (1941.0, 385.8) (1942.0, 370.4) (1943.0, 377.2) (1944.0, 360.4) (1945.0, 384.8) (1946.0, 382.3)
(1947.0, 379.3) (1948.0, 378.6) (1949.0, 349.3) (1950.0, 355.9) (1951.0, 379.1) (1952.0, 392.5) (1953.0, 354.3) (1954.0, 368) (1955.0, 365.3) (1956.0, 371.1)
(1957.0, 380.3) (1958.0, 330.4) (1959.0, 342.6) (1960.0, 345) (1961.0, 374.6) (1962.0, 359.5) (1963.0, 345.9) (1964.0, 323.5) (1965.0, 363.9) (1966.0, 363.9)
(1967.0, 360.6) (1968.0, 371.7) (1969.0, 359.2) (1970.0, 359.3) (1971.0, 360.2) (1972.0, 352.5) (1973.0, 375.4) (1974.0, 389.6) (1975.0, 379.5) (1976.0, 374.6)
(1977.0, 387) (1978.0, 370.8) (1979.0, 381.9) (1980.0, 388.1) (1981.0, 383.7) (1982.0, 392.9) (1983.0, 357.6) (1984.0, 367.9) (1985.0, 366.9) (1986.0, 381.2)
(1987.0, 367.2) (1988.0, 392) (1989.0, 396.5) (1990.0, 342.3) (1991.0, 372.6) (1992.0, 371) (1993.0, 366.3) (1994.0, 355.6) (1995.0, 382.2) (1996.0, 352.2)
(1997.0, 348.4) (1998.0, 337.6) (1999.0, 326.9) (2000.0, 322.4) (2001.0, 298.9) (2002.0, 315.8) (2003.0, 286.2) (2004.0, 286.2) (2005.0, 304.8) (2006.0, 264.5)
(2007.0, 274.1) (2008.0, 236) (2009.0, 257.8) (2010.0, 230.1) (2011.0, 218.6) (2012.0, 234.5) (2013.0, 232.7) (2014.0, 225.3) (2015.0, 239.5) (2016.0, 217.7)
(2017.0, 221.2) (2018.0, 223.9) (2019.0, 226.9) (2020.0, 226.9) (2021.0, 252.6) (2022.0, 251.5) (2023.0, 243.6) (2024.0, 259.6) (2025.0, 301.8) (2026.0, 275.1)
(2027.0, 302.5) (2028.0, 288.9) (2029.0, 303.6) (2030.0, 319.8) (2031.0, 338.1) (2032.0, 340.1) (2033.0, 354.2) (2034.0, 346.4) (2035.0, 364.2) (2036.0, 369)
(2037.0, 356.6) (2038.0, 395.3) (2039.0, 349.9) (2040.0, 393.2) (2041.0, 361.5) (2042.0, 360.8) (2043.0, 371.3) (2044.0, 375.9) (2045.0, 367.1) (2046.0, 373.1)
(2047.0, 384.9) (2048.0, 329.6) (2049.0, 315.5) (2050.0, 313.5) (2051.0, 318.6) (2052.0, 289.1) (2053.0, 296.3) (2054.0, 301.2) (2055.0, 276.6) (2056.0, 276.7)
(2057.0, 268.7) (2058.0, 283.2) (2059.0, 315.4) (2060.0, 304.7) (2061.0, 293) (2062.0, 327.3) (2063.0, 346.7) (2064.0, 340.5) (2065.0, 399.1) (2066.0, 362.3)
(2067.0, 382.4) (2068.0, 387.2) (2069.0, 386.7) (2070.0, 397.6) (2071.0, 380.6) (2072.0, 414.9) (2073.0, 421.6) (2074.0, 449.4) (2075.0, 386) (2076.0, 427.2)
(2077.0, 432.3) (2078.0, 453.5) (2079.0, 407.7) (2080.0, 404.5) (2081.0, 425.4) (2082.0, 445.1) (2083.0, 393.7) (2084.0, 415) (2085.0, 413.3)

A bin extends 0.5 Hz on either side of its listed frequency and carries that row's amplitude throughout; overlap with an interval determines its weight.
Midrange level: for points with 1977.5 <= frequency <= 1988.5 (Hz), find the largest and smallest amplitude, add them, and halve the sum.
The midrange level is 375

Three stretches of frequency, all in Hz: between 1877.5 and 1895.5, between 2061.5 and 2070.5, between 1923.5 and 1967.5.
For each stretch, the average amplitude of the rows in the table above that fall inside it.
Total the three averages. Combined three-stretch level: 1142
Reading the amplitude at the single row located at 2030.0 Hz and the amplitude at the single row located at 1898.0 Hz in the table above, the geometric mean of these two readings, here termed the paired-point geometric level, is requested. 357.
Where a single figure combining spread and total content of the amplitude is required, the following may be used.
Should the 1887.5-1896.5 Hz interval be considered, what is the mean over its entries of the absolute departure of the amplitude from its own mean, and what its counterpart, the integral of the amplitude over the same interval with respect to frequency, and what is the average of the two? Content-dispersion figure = 1723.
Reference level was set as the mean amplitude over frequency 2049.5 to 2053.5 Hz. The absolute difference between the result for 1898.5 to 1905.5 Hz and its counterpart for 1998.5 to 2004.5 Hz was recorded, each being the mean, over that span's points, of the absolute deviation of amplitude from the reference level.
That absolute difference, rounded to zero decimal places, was 69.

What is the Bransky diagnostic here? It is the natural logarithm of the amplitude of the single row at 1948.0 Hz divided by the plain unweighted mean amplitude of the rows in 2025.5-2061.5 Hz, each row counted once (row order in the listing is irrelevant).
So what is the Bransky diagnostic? 0.14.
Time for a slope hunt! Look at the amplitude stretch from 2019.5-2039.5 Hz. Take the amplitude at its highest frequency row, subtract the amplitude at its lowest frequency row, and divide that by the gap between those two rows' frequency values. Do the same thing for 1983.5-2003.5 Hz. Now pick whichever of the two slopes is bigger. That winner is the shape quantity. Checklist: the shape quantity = 6.5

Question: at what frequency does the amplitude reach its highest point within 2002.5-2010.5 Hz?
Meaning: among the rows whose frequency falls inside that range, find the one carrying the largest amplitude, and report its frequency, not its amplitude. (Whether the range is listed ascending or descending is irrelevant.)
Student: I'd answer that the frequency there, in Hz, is 2005.0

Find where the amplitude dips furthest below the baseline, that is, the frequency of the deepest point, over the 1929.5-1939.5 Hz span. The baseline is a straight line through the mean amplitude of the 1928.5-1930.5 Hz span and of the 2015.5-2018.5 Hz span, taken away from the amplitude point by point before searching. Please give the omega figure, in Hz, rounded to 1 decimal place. 1934.0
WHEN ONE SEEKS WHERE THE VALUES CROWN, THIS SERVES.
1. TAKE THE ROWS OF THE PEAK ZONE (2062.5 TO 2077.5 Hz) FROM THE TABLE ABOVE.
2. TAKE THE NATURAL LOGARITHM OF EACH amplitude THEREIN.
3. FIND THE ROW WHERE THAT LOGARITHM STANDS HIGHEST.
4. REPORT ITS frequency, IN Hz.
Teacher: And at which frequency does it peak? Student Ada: 2074.0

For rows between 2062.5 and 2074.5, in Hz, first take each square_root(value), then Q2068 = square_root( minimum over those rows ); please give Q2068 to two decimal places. 4.30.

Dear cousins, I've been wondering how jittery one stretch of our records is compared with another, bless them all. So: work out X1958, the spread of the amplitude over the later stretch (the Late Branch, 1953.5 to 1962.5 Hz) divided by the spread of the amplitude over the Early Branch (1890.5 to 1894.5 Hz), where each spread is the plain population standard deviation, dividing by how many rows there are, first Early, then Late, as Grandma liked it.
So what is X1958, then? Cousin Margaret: 1.0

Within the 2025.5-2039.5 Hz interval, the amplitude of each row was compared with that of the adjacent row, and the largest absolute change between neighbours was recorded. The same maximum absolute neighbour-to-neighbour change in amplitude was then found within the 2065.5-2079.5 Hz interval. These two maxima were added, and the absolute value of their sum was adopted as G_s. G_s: 109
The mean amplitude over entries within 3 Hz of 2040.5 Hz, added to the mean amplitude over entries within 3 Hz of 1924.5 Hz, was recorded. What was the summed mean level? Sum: 745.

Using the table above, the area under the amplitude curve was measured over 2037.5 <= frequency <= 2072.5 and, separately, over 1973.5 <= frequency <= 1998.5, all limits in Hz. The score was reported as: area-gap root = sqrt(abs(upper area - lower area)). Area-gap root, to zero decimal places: 52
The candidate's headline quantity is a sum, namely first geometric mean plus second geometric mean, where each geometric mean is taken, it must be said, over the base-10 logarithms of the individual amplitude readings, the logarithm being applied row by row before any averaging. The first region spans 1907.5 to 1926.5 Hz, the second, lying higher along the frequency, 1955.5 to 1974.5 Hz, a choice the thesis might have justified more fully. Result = 5.13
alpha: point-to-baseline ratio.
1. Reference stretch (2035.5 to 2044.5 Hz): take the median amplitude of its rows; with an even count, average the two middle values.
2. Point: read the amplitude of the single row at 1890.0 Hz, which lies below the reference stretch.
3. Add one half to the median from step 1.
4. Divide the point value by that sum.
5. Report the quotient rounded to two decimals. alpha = 1.03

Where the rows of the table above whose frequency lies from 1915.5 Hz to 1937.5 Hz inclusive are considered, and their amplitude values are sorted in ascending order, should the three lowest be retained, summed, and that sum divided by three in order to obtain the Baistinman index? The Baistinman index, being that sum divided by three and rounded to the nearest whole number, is 350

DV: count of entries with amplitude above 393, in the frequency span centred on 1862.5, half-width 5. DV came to 10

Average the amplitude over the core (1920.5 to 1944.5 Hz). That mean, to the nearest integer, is 382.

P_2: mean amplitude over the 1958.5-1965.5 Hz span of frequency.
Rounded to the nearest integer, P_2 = 351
